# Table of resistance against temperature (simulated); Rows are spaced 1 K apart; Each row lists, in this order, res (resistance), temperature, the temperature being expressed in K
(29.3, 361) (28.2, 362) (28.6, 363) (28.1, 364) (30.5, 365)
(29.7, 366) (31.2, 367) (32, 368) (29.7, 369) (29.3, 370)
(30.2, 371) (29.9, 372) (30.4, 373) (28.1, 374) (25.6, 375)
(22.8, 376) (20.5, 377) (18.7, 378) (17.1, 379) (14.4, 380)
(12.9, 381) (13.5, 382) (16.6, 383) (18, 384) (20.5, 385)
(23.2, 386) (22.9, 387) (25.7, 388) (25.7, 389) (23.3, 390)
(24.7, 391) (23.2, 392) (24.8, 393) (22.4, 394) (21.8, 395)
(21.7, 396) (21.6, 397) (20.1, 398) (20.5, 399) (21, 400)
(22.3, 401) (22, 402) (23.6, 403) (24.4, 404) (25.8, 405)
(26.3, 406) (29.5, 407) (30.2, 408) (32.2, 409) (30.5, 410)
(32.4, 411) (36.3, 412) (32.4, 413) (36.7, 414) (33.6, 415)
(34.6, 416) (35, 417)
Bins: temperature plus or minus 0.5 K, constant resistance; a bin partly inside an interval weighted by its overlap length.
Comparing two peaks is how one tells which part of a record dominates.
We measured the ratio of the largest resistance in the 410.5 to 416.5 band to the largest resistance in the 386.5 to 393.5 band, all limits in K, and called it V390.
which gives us 1.43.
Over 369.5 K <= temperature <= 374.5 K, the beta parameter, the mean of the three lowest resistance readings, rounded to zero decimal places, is 29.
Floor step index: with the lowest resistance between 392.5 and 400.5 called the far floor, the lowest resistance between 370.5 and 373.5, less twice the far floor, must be -10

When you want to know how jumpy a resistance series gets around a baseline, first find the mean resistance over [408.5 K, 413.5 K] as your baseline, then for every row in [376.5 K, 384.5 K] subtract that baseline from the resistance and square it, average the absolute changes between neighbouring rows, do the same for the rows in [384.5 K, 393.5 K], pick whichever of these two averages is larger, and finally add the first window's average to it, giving 120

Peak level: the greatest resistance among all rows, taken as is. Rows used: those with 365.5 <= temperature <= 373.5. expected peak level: 32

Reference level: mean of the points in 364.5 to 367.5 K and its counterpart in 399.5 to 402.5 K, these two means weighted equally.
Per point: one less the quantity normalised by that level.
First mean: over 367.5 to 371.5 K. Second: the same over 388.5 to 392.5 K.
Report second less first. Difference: 0.2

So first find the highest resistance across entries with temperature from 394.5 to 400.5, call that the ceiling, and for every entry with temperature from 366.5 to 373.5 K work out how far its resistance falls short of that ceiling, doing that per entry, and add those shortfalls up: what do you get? -60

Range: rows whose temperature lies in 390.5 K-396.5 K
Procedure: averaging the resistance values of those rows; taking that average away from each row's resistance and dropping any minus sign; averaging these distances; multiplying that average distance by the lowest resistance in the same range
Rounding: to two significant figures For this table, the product 25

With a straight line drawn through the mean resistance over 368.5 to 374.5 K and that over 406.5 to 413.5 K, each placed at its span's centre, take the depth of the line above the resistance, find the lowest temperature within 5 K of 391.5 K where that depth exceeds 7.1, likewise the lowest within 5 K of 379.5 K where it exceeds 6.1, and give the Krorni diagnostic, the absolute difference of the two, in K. 11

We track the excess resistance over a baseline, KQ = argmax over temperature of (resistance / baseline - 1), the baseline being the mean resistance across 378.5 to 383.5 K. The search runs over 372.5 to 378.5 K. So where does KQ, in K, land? 373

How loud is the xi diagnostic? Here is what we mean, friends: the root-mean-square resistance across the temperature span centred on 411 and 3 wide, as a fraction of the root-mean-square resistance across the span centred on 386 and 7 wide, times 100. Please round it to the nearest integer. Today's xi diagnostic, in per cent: 150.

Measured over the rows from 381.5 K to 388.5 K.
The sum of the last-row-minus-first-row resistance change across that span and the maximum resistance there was 38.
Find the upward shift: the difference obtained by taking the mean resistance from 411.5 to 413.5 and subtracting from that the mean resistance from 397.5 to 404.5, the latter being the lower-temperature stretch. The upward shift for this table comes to 12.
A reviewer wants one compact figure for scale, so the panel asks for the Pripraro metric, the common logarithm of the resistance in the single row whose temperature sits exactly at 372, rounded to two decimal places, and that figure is 1.48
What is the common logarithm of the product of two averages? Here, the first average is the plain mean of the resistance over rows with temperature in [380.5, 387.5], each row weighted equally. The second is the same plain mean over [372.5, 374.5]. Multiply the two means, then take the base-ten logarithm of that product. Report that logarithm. 2.73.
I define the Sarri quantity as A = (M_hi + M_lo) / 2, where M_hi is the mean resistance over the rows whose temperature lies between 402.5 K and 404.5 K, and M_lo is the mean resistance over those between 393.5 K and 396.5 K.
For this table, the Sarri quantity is 23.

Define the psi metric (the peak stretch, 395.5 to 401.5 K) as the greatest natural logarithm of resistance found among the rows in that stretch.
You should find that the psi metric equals 3.10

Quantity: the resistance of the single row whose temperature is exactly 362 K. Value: 28.2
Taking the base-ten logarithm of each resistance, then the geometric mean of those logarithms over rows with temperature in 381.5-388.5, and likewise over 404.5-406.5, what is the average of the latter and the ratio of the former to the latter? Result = 1.16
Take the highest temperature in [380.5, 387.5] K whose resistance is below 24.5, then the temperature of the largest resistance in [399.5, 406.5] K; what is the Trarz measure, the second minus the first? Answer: 19 K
